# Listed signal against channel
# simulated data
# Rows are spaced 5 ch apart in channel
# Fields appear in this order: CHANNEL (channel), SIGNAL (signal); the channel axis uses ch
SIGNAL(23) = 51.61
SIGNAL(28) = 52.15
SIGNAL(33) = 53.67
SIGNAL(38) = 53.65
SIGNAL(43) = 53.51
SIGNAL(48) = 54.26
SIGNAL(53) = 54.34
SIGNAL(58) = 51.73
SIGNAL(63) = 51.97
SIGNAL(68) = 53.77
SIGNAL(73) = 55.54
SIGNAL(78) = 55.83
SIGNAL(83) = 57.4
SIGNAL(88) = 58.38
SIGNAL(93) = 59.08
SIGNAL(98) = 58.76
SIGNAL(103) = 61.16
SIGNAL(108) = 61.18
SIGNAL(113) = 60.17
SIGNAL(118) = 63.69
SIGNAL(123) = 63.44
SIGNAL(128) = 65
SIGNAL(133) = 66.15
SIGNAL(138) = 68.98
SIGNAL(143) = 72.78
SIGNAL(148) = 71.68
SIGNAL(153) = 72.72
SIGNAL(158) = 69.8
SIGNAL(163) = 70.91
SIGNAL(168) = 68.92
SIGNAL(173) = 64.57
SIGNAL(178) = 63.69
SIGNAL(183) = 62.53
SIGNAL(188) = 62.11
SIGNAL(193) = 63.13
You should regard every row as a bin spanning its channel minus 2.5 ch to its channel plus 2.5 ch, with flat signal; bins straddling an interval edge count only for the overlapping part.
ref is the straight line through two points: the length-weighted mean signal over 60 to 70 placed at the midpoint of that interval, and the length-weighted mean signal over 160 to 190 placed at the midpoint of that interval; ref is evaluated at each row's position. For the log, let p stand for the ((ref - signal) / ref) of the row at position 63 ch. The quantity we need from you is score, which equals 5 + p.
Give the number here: 5.01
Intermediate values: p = 0.01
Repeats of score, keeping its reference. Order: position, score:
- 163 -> 4.90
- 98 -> 4.96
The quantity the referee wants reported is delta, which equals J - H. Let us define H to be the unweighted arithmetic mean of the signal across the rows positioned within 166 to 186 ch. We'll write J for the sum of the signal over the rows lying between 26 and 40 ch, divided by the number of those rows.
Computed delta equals -11.8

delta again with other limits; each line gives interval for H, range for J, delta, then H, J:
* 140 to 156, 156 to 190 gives -6.3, 72.4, 66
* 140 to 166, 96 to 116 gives -11.3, 71.6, 60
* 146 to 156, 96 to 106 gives -12.2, 72.2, 60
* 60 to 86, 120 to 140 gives 11.0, 54.9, 66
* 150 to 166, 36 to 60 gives -17.6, 71.1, 53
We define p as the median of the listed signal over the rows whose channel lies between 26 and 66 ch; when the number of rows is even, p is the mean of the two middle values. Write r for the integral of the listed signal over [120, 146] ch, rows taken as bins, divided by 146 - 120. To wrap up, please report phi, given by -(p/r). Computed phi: -0.80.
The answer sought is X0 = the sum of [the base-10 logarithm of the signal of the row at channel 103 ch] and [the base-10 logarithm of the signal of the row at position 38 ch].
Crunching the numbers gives 3.52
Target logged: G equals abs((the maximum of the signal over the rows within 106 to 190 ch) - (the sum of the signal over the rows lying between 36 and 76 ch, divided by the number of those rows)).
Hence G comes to 19.2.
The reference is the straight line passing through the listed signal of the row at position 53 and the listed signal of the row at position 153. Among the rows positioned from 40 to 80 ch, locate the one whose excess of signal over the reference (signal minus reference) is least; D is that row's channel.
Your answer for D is 63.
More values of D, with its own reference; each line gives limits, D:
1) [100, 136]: 113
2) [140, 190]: 188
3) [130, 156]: 133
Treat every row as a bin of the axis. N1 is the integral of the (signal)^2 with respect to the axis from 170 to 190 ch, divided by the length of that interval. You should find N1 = 4021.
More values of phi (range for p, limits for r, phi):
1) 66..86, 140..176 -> -0.79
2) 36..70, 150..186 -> -0.79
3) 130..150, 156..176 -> -1.03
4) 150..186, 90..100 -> -1.17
